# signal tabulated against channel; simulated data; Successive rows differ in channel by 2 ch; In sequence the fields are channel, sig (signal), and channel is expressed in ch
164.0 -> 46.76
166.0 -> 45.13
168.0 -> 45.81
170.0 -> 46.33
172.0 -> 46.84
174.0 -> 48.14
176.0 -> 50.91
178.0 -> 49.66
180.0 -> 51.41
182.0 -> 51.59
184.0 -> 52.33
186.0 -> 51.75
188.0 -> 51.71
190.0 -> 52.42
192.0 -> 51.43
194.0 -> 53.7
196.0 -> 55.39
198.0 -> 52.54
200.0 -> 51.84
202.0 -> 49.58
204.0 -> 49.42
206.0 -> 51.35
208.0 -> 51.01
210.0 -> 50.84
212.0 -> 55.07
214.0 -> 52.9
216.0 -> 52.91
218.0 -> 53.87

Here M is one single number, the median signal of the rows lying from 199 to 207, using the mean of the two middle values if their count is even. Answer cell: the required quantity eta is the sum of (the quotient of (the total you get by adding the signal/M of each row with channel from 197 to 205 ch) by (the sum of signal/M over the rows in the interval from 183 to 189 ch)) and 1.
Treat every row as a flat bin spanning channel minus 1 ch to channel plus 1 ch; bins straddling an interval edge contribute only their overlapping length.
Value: 2.3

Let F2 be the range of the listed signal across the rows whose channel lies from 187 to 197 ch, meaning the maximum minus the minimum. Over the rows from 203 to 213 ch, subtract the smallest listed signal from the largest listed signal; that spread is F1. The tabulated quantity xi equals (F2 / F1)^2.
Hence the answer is 0.49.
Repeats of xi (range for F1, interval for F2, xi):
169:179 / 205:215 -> 0.85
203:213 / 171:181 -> 0.65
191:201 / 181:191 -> 0.04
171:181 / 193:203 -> 1.62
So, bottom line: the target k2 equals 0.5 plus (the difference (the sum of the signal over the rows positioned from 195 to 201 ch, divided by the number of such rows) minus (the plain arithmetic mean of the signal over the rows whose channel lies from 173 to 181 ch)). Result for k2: 4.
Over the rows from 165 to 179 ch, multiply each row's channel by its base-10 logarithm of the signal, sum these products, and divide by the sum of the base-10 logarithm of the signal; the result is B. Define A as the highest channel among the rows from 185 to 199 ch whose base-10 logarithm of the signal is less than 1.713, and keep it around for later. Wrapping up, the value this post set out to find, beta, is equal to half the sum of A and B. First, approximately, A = 192.0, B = 172.0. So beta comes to 182.0 ch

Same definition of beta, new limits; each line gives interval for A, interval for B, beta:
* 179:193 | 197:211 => 198.0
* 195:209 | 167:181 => 191.0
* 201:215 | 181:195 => 199.0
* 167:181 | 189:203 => 188.0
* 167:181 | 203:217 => 195.0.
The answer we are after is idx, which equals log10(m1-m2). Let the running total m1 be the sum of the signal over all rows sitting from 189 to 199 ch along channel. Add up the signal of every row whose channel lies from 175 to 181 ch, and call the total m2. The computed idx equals 2.05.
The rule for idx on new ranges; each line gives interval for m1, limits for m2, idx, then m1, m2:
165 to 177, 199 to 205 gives 2.12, 283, 151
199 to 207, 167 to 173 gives 1.80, 202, 139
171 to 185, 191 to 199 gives 2.14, 351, 213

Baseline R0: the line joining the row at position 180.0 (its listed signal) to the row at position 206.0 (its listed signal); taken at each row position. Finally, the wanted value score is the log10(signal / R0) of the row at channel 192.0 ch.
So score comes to 0.000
